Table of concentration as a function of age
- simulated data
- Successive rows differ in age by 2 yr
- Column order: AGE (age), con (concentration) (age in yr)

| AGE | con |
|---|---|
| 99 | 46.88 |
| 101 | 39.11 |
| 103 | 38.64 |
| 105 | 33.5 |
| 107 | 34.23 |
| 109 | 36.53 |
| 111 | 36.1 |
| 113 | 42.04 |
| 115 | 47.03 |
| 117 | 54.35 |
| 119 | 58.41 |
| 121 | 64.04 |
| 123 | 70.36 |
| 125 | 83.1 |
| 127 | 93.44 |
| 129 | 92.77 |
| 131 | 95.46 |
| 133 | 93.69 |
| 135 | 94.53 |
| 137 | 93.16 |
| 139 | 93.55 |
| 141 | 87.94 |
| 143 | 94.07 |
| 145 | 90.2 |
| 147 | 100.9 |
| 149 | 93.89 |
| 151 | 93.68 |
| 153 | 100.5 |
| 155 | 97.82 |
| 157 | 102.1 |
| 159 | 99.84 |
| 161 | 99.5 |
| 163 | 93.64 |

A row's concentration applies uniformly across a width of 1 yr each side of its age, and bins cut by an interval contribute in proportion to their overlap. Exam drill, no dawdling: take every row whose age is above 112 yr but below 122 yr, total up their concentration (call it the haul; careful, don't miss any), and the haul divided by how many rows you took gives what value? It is 53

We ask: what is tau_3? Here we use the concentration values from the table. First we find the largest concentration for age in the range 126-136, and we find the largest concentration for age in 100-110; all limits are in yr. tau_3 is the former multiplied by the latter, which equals 3733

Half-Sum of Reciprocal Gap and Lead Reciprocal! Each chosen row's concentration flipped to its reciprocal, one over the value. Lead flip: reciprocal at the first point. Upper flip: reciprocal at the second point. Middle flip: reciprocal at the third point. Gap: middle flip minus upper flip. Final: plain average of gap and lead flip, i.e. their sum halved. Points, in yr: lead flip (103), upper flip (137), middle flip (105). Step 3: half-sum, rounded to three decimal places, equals 0.022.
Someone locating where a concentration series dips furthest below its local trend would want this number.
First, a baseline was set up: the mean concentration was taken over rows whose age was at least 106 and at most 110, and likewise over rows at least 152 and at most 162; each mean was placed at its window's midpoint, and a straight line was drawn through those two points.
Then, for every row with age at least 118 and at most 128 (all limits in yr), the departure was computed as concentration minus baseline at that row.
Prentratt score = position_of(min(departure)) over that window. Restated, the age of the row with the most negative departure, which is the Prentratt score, 119 yr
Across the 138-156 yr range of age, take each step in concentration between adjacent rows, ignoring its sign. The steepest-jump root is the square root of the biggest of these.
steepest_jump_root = 3.3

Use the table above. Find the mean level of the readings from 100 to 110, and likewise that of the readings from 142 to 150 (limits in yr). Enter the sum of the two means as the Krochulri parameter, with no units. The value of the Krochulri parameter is 131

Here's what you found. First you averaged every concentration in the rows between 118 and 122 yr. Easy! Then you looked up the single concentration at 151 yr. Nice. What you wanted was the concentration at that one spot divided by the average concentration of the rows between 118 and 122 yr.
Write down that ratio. 1.5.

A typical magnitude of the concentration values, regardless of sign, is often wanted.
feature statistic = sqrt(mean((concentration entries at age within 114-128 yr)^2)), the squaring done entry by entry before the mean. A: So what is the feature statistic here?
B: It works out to 69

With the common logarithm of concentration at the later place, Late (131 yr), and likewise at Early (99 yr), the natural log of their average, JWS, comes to 0.602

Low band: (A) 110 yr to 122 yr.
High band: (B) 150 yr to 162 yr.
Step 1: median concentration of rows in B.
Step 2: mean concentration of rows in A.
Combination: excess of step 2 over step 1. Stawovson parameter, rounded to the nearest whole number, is -49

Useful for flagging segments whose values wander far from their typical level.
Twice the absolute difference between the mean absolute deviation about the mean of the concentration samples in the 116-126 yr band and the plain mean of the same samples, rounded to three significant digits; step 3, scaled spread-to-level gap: 115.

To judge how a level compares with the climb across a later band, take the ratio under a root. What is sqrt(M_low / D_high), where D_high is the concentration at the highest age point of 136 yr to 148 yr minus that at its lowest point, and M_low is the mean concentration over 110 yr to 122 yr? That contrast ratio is 2.5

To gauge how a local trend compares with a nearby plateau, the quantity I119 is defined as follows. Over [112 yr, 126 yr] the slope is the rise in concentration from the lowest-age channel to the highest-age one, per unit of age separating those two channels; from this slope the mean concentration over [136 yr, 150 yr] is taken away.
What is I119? -90.0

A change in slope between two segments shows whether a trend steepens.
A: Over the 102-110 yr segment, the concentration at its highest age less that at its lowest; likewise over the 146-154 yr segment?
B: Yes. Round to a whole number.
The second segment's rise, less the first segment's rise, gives 2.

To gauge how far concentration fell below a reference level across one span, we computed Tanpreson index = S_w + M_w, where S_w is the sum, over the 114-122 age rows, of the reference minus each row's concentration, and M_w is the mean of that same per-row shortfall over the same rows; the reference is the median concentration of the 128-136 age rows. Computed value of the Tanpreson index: 191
